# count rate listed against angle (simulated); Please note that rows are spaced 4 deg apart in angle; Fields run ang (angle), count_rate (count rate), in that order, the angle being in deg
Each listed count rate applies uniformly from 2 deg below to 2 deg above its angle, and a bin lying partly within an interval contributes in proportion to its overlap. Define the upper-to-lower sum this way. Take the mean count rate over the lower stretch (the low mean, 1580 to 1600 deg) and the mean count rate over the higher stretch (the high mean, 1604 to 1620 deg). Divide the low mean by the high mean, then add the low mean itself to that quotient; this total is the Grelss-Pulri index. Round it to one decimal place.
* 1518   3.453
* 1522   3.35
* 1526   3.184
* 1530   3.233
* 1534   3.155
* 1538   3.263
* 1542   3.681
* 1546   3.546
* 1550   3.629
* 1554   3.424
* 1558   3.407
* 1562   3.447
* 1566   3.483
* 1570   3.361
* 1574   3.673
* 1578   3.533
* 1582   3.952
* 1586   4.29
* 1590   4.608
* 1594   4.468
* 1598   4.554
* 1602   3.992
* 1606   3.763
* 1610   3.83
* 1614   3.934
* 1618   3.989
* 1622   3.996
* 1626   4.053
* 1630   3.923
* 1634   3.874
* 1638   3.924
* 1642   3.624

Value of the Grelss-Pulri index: 5.5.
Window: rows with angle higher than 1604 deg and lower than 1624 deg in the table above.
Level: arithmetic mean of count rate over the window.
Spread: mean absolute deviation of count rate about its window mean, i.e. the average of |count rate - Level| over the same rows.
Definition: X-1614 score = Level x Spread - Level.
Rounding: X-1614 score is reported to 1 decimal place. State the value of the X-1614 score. -3.6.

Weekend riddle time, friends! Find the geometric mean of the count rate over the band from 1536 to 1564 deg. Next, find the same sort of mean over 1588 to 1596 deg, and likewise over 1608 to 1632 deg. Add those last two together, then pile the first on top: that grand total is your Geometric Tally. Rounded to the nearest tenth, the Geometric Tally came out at 12.0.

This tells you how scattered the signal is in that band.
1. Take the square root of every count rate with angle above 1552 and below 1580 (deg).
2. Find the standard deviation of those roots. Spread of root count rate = 0.03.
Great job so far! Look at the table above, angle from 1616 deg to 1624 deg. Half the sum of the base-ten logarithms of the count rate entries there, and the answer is 0.60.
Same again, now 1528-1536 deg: 0.50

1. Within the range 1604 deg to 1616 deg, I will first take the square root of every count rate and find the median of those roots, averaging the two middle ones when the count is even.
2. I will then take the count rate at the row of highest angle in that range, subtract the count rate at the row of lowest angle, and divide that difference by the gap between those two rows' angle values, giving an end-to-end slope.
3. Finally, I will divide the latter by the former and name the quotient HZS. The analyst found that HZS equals 0.011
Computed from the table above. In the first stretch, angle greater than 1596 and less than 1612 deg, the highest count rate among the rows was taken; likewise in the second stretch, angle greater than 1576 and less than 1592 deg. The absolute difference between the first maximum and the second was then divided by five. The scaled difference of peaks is 0.011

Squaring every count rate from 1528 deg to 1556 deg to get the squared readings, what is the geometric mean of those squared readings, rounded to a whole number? 12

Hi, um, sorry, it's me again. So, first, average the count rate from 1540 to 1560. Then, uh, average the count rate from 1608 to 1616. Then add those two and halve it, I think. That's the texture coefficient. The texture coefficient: 3.71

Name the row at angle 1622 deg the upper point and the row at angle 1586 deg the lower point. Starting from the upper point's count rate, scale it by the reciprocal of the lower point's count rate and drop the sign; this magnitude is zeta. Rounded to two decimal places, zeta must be 0.93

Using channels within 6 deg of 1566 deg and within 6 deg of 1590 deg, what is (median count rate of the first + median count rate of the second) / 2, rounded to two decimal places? 3.96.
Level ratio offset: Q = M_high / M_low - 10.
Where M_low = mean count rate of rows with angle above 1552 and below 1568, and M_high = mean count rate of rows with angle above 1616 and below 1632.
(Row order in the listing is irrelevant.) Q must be -8.84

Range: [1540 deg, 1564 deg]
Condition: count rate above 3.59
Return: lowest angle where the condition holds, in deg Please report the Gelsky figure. 1542 deg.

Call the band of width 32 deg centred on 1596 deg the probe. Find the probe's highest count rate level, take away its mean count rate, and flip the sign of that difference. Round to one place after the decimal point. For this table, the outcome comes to -0.4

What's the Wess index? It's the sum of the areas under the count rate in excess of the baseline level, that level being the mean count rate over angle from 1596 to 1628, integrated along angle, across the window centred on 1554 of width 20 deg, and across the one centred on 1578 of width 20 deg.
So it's -16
